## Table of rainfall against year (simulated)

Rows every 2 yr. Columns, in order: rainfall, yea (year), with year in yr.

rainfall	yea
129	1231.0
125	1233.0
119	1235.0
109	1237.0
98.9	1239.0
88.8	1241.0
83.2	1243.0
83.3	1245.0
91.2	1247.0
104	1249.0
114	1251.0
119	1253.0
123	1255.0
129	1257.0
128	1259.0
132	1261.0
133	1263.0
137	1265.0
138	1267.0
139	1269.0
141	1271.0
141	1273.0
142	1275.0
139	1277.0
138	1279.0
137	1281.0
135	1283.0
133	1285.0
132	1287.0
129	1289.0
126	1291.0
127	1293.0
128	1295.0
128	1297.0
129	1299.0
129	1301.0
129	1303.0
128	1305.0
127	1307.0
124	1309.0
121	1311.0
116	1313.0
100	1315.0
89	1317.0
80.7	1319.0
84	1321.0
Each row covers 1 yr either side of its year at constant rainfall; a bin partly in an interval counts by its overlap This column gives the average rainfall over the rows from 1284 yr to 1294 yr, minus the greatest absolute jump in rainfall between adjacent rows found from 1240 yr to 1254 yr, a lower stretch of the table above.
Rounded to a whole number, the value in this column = 117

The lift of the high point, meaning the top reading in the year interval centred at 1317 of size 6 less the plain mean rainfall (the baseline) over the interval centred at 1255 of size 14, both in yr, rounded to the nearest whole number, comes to -21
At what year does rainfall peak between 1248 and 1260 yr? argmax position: 1257.0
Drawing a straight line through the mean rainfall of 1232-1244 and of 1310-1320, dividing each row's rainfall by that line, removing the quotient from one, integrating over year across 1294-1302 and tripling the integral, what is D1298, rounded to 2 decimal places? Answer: -6.26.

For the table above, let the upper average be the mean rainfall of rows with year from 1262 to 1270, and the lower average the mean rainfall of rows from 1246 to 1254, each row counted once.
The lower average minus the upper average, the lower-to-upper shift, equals -30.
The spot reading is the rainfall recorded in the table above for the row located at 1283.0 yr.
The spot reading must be 135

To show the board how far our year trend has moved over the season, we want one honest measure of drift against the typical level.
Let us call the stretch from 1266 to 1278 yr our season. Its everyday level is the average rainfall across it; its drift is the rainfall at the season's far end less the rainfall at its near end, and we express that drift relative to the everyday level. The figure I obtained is 0.01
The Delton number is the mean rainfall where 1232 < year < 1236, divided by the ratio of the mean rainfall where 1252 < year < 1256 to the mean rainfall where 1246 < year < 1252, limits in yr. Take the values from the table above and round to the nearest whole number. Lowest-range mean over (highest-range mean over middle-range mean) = 104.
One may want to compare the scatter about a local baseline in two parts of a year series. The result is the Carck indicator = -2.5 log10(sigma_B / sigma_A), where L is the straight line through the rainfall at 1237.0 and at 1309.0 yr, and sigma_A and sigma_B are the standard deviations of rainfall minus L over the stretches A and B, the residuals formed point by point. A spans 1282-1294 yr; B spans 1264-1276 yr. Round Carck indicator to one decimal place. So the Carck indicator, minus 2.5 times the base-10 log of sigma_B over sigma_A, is 1.4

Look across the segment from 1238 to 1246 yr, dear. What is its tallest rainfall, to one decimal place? 98.9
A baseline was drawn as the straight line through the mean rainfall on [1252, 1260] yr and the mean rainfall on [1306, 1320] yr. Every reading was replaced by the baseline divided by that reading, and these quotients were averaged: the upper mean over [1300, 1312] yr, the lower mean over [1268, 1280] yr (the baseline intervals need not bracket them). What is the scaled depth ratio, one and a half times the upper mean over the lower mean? 1.53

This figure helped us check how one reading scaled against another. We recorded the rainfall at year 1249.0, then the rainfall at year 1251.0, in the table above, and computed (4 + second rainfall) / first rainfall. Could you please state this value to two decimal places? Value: 1.13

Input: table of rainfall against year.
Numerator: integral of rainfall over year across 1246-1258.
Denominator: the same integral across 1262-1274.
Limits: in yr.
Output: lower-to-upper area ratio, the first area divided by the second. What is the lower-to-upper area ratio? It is 0.82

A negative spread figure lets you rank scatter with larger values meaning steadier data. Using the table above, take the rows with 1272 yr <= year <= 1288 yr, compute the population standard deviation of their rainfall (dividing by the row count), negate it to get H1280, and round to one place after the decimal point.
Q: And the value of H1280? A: -3.4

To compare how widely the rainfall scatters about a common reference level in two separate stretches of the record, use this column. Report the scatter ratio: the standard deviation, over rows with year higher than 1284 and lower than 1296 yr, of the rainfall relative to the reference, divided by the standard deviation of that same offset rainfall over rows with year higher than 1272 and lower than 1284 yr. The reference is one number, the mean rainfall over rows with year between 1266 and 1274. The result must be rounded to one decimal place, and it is 1.1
